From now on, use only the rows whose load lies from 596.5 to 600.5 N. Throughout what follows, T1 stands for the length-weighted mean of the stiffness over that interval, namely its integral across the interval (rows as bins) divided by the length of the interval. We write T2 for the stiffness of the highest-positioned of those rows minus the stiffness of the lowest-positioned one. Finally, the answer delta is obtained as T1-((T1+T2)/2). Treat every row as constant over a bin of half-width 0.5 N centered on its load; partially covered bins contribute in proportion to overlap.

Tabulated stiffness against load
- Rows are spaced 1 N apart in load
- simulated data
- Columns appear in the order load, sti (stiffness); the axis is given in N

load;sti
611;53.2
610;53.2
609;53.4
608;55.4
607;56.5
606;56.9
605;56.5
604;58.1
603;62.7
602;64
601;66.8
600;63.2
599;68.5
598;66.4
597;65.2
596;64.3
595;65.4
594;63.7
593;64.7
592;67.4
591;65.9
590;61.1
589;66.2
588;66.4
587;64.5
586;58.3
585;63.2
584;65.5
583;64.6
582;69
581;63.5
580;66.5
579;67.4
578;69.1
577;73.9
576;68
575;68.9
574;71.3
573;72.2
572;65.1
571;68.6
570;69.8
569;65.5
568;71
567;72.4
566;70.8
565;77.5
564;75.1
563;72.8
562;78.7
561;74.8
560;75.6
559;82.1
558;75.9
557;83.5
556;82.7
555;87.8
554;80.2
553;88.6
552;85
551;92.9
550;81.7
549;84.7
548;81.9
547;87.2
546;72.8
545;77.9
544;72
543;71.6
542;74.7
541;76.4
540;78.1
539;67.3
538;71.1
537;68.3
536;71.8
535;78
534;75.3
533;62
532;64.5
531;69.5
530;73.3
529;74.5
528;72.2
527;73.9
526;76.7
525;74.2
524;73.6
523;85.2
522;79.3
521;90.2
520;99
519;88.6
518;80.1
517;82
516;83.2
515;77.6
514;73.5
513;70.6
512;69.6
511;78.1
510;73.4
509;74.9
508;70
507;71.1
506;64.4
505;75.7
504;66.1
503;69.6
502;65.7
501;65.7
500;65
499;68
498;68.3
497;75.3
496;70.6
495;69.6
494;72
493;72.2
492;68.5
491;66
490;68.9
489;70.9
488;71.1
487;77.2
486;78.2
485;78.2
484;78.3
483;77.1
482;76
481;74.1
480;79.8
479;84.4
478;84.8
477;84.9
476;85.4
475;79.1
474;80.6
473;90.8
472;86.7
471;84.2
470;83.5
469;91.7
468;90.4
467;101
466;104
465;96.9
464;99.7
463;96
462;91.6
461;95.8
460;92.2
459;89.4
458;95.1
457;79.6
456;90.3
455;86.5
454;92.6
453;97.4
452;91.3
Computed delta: 33.9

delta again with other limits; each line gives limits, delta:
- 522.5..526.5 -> 43.0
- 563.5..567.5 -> 38.3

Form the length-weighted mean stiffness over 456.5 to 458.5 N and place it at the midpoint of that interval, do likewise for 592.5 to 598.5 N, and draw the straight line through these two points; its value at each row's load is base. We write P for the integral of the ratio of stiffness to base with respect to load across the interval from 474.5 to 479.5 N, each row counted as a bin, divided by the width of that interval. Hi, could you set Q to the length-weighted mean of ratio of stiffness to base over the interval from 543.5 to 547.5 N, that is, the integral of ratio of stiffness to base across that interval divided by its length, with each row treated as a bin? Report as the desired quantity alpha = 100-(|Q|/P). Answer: 98.9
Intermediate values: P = 0.99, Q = 1.06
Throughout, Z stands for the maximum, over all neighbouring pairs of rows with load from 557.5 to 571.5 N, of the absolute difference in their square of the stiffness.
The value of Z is 1025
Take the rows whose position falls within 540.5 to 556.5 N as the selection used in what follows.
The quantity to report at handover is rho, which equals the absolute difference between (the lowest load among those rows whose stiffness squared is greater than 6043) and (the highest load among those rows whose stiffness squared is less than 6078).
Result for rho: 1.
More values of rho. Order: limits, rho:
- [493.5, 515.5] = 4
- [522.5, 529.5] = 6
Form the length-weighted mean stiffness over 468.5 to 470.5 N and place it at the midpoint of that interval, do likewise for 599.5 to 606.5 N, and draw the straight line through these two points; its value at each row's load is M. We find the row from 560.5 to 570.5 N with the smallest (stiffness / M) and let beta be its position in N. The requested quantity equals 569 N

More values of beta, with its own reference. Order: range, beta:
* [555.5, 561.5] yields 561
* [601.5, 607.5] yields 605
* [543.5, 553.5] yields 544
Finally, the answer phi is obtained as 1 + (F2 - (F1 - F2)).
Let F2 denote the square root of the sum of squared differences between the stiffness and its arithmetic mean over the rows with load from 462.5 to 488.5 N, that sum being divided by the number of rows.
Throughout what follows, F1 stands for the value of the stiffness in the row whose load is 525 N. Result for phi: -56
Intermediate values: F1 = 74.2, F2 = 9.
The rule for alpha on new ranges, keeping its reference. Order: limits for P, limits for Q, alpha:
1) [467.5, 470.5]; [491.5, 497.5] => 99.2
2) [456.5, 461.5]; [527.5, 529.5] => 99.1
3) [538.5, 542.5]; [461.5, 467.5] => 98.9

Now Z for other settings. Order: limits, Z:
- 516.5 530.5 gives 1951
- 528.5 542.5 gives 1826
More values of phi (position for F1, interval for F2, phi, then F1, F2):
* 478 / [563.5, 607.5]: -74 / 84.8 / 5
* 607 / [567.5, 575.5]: -51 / 56.5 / 2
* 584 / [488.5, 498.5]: -60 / 65.5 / 2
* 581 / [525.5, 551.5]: -49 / 63.5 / 7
